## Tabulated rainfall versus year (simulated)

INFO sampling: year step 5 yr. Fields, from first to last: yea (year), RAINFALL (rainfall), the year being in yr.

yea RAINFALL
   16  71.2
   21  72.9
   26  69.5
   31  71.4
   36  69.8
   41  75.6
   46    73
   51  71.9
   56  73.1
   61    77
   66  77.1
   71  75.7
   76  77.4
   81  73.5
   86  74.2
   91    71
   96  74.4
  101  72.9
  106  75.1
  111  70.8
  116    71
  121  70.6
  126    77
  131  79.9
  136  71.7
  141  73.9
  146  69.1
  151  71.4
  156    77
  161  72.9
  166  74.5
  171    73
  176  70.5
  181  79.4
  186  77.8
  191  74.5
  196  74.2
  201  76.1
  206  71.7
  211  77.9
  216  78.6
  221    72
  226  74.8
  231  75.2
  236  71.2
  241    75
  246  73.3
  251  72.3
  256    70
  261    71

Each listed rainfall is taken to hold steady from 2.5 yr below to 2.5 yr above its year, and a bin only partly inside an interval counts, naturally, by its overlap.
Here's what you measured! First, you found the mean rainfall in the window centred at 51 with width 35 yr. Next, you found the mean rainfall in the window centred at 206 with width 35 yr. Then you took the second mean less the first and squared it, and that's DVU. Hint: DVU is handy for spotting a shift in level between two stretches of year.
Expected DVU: 1.1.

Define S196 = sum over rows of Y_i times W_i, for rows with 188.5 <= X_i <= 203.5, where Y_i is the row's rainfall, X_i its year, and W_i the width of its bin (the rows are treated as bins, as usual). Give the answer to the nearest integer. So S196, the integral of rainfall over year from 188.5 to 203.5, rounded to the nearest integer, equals 1124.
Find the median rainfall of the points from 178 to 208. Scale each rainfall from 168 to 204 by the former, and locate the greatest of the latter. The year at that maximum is 181 yr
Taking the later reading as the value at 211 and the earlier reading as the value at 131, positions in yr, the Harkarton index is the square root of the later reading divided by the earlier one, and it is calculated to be 0.987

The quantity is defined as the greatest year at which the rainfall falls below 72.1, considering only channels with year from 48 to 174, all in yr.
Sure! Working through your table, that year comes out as 151 yr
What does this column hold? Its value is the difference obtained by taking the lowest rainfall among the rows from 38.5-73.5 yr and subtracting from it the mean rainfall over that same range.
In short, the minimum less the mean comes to -2.9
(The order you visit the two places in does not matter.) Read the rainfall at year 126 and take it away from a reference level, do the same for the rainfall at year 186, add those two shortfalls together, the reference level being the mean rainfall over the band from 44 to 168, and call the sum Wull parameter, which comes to -7.1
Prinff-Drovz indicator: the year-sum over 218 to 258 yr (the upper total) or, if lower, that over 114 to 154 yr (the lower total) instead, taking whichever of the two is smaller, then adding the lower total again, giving 1168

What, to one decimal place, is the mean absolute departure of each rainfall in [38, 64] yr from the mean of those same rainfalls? 1.7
